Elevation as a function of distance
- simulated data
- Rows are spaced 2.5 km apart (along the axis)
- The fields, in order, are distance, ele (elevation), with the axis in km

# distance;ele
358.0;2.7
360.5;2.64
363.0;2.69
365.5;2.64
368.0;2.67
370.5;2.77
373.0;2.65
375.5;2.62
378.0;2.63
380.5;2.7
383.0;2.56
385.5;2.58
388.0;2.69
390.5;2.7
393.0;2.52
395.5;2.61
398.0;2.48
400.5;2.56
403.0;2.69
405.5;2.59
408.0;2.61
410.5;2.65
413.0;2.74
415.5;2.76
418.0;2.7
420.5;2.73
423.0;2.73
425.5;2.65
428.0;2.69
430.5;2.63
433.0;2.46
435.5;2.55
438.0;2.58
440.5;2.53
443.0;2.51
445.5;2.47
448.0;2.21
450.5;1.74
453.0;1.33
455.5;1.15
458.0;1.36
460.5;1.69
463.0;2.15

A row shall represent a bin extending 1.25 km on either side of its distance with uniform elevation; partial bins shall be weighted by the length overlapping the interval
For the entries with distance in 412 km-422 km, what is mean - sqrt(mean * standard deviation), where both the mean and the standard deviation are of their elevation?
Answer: 2.5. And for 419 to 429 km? 2.4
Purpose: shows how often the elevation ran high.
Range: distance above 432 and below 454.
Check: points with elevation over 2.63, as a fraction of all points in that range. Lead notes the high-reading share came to 0.0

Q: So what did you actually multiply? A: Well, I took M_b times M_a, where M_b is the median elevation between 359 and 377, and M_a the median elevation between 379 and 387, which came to 6.8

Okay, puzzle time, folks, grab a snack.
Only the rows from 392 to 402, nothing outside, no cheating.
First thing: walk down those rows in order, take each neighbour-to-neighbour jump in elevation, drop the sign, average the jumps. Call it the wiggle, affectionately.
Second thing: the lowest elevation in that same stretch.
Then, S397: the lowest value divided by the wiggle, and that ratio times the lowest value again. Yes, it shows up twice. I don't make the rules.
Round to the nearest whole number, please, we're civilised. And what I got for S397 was 62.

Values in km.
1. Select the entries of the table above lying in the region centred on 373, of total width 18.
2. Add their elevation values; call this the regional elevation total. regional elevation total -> 18.7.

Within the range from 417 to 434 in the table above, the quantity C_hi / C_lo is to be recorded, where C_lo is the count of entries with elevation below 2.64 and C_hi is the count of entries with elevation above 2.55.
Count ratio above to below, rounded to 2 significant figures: 3.0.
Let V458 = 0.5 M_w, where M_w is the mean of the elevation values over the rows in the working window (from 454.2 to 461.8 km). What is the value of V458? 0.70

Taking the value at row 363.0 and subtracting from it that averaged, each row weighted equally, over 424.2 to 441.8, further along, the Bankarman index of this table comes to 0.11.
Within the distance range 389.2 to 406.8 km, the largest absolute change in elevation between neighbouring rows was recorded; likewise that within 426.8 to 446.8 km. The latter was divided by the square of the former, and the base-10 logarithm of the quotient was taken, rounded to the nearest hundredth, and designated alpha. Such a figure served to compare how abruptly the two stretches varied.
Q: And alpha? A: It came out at 0.72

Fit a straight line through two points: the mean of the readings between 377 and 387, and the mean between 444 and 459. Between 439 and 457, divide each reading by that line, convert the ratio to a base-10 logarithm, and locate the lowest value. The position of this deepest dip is 455.5 km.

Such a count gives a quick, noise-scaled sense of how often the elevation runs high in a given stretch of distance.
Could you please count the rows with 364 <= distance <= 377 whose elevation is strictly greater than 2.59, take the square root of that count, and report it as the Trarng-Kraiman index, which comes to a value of 2.24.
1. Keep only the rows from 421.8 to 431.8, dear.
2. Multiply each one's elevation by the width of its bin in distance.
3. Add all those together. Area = 26.7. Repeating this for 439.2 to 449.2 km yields 24.3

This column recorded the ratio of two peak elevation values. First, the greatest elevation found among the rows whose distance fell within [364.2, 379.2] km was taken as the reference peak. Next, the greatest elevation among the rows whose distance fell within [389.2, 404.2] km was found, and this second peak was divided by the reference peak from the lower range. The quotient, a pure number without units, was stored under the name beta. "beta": 0.975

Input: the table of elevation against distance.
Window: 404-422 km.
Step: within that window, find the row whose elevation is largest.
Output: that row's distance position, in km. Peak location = 415.5 km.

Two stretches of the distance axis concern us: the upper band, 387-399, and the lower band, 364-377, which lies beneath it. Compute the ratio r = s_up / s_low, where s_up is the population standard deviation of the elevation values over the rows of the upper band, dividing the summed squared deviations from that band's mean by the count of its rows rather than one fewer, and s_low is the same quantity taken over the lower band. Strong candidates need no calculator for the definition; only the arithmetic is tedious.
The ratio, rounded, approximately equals 1.7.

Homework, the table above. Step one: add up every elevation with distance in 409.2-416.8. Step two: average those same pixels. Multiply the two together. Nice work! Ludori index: 22.1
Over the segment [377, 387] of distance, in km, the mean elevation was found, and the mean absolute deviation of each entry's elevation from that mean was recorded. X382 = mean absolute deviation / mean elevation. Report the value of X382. 0.018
